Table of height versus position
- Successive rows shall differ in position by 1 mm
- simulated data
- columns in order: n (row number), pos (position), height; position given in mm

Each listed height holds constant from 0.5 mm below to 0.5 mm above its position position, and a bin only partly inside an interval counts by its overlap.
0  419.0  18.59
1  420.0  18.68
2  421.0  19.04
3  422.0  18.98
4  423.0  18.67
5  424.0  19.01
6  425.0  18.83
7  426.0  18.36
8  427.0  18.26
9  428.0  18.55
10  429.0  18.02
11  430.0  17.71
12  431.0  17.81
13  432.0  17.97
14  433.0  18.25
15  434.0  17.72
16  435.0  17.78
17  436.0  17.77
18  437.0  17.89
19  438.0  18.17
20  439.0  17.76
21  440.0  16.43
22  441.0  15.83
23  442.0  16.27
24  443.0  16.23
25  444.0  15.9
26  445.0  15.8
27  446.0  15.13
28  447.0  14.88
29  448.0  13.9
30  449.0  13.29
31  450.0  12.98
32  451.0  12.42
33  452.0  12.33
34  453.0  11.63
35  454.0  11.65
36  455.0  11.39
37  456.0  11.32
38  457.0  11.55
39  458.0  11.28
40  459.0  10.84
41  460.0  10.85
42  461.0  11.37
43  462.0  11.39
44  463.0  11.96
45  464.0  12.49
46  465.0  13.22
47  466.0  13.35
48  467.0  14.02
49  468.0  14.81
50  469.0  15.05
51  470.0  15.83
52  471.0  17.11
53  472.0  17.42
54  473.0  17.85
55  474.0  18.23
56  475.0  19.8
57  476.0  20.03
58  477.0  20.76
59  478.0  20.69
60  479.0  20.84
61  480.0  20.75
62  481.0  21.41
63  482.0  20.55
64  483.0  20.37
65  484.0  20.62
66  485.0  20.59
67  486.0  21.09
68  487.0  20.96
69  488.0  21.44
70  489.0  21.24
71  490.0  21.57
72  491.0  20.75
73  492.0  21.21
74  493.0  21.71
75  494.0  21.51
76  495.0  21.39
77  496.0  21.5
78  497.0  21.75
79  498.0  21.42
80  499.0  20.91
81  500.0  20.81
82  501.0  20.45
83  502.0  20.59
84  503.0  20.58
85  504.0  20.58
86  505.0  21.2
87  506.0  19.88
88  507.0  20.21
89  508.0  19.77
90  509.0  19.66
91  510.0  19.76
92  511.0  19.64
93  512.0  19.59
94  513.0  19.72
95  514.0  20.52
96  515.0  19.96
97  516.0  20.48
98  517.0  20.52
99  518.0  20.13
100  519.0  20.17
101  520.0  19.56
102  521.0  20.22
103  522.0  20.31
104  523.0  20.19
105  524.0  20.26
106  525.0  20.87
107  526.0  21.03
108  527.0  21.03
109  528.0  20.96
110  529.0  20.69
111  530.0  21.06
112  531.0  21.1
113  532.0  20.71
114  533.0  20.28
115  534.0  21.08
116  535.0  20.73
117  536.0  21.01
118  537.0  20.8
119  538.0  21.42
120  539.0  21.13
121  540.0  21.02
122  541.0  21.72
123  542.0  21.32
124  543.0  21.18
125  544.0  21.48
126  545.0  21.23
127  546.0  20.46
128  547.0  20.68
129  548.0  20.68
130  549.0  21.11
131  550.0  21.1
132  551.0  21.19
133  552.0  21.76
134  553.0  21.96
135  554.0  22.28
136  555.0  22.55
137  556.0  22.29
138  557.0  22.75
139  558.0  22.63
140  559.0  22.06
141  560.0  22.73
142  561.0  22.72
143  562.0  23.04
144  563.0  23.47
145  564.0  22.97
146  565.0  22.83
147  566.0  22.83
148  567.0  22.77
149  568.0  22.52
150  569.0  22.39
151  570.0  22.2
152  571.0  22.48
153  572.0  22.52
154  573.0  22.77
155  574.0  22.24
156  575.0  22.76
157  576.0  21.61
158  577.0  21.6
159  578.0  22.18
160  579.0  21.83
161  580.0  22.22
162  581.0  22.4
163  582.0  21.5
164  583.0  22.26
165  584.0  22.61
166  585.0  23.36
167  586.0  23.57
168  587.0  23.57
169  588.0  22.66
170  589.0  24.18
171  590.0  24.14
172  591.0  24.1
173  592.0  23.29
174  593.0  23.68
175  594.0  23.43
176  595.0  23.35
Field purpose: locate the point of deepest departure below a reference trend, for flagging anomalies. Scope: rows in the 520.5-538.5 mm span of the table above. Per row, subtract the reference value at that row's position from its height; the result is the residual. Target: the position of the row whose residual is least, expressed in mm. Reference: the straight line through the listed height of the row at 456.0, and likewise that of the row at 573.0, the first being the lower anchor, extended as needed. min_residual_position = 533.0 mm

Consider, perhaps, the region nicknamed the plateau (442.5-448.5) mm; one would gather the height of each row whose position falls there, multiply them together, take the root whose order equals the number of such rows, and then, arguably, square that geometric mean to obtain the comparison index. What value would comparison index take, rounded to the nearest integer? 234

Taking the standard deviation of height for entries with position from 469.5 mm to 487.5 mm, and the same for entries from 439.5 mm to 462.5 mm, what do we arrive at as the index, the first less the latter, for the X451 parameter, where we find -0.42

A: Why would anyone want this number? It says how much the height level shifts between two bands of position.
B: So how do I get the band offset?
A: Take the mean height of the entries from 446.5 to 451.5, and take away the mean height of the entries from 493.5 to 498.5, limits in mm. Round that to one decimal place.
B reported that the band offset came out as -8.0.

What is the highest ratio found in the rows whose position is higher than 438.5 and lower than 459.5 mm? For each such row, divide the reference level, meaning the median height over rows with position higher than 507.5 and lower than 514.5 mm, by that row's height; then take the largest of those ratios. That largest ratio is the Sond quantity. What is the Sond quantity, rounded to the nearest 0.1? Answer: 1.8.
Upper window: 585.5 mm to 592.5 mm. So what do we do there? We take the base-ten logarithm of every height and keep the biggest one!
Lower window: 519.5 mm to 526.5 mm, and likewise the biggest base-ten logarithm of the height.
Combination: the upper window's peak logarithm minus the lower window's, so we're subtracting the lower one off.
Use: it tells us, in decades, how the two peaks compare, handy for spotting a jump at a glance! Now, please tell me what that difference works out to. 0.061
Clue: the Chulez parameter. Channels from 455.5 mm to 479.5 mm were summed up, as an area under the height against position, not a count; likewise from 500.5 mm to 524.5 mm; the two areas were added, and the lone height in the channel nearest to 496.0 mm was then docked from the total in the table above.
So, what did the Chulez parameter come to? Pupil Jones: 825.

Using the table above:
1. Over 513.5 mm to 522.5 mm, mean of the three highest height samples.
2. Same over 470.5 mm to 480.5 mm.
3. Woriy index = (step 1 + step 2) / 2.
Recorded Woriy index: 20.6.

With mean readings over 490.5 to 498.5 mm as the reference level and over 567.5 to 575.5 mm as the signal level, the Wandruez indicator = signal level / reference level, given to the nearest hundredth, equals 1.05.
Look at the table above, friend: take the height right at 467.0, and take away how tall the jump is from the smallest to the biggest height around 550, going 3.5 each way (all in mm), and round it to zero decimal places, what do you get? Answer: 13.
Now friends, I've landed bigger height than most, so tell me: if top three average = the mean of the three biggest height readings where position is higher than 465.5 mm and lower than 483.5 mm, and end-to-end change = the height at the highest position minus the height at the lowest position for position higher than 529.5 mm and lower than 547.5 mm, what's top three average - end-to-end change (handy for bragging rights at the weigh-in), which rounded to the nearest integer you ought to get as 21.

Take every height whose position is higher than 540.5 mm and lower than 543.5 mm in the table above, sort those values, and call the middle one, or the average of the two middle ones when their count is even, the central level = 21.3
